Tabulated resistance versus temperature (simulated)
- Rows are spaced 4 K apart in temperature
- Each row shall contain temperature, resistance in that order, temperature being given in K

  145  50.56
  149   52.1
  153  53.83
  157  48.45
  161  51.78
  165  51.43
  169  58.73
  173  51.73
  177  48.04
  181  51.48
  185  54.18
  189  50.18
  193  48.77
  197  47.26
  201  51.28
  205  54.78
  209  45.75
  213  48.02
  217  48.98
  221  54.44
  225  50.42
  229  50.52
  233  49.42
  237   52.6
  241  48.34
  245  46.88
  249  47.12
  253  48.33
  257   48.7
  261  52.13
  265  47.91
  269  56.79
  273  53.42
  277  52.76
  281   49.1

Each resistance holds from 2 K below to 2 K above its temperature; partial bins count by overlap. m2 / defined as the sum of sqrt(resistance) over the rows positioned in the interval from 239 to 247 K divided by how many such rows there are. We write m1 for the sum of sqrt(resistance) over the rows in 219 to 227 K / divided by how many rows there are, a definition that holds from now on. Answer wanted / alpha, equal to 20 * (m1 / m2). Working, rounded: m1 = 7.24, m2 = 6.9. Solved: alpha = 21.0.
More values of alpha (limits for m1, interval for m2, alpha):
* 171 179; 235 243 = 19.9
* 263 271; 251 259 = 20.8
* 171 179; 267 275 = 19.0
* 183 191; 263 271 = 20.0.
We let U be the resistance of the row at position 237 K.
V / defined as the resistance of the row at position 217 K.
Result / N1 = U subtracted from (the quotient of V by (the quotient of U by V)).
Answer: -7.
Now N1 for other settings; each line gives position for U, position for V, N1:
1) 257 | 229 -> 4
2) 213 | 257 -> 1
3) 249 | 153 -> 14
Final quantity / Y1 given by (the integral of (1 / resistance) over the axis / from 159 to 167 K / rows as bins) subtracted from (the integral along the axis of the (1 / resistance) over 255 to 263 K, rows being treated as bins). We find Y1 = 0.004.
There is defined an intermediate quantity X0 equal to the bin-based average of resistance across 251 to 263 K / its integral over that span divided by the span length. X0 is 49.7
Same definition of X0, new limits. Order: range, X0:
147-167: 51.5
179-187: 52.8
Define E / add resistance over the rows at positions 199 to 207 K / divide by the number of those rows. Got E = 53.0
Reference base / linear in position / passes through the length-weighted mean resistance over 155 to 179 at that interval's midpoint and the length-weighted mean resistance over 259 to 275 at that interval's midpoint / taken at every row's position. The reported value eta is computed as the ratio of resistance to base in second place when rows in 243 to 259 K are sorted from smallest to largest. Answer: 0.90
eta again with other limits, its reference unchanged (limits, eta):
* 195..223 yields 0.91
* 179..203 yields 0.94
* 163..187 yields 0.99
